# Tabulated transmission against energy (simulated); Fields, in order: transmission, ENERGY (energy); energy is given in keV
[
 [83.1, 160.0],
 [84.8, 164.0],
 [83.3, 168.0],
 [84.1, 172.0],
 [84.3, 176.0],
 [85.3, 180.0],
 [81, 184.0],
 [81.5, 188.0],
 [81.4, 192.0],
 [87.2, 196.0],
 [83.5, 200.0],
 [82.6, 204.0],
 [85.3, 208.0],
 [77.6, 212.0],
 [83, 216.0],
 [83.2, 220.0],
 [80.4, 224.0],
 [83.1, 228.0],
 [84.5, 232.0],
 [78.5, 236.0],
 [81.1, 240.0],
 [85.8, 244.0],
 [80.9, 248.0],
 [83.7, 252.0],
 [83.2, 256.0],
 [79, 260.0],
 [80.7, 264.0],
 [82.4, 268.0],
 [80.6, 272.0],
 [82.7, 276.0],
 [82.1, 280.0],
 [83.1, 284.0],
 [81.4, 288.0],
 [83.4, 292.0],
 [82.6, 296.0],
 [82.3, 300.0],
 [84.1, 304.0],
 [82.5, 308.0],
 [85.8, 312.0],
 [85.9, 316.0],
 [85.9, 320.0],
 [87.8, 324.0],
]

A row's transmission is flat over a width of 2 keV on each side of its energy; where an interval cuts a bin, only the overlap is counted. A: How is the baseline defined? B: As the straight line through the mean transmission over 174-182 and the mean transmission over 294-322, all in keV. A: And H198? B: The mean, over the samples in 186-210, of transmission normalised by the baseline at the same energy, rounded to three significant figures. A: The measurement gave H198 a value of 0.987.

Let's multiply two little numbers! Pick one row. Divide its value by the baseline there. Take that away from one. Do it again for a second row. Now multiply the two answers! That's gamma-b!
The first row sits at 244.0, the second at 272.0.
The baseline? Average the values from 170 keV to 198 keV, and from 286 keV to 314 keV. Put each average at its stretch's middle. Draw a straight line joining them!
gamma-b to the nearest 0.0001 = -0.0009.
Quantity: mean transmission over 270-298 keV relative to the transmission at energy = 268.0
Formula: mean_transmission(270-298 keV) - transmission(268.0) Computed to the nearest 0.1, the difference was -0.1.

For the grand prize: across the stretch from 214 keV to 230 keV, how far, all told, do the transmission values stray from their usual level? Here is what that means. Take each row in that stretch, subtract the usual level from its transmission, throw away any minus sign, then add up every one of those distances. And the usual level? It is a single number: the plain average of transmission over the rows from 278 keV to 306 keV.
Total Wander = 3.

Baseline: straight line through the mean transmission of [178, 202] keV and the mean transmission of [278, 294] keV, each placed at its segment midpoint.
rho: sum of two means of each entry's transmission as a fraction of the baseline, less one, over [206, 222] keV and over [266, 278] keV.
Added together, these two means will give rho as -0.019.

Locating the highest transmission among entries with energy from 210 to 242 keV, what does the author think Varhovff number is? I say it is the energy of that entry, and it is 232.0 keV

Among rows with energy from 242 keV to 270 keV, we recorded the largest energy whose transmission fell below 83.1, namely 268.0 keV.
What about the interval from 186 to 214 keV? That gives 212.0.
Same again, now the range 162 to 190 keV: 188.0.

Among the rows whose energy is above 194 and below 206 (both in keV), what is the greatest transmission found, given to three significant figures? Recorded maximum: 87.2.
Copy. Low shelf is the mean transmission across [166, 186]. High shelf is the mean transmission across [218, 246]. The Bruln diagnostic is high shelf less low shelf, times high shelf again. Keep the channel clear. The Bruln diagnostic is -101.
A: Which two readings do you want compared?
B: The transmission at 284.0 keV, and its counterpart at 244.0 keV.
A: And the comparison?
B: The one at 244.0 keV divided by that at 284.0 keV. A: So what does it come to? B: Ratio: 1.03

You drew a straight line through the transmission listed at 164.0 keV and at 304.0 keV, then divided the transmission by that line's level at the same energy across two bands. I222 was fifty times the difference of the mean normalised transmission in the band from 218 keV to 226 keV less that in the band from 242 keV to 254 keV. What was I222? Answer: -1.1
